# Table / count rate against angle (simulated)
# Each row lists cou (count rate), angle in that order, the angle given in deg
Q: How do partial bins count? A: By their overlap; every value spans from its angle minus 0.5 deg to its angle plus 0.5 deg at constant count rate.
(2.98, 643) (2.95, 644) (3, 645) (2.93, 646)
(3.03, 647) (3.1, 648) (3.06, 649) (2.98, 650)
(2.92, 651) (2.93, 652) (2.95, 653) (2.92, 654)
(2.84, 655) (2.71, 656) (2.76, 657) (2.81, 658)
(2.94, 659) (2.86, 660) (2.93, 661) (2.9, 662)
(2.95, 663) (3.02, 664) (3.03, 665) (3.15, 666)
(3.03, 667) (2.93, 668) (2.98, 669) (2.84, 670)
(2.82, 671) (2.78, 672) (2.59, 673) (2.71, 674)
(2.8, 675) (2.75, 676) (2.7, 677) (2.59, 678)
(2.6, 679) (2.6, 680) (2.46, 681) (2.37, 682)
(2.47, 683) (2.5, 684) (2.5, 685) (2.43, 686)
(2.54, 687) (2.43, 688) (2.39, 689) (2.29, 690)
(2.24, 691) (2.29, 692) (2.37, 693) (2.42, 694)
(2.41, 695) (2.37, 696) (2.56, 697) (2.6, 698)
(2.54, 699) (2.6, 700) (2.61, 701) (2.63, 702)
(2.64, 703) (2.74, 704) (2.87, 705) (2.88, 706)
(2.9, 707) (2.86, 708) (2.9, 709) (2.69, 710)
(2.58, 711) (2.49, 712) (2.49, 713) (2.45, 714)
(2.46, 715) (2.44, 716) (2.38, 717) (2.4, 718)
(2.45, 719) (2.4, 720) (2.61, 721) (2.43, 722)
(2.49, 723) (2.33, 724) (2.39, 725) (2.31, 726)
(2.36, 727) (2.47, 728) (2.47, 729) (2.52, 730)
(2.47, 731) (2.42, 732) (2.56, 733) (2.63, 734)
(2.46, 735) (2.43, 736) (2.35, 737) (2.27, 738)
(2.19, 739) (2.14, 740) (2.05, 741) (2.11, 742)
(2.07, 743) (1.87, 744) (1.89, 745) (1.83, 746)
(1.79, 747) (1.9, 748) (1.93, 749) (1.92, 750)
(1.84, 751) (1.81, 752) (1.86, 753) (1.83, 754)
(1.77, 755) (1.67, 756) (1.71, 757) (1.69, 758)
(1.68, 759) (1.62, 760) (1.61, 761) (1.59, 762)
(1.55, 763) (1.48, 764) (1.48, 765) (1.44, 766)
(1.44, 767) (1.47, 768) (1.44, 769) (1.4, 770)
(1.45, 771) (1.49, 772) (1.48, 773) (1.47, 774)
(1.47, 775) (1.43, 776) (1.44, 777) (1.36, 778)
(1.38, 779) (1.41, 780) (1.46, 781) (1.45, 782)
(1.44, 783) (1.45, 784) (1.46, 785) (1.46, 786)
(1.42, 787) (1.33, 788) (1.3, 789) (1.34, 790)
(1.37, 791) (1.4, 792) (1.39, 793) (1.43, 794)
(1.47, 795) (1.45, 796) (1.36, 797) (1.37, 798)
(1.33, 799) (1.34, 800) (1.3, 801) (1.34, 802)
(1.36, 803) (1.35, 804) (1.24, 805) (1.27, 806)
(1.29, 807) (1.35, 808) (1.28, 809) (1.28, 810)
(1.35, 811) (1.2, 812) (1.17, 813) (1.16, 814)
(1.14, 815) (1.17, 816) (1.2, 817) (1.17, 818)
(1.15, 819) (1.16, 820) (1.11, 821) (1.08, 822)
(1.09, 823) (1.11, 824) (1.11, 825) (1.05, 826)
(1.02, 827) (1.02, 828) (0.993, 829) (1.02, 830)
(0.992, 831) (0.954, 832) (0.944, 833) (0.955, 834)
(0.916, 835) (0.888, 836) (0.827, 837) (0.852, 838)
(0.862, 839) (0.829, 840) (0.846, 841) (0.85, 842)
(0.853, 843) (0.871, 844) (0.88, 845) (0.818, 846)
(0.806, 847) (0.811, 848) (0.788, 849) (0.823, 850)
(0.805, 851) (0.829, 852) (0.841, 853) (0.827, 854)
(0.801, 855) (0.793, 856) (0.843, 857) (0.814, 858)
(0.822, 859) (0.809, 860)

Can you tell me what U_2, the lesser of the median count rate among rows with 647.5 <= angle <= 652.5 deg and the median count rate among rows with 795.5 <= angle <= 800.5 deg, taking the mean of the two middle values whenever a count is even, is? 1.36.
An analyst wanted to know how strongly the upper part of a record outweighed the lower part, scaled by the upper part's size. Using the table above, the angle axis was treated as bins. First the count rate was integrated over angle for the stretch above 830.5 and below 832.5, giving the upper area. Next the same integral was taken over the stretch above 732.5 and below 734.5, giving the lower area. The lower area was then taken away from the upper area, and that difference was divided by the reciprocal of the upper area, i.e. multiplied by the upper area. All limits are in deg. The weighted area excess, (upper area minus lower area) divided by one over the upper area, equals -6.3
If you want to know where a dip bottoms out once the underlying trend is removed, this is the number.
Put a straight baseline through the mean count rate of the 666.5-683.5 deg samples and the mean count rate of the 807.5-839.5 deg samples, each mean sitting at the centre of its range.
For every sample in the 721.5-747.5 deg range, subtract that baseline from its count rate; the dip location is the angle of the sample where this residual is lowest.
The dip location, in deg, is 747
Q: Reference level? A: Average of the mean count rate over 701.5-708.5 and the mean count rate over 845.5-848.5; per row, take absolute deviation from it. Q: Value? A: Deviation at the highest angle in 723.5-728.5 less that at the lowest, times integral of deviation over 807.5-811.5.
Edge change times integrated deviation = 0.27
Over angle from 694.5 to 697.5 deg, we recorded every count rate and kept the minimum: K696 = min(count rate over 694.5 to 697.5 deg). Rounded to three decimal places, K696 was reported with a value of 2.370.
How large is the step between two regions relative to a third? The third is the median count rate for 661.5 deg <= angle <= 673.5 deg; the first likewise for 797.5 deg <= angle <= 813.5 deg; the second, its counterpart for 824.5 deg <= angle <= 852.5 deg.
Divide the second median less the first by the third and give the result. -0.15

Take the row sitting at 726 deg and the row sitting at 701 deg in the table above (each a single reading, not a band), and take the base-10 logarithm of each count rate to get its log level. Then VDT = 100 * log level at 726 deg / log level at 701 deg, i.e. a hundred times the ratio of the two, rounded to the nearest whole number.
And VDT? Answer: 87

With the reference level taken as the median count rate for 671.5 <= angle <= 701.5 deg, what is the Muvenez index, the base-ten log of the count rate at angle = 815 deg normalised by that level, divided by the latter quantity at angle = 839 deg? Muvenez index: 0.7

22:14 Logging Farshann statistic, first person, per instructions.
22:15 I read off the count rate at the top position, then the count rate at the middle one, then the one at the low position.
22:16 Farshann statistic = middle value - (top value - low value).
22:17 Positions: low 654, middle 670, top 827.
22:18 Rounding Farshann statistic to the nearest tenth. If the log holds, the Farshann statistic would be 4.7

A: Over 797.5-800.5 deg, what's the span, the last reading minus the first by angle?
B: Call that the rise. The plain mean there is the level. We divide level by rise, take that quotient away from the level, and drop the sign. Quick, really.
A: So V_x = 46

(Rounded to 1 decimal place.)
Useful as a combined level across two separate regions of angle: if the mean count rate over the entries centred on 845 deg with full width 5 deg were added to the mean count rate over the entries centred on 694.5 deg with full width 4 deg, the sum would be 3.2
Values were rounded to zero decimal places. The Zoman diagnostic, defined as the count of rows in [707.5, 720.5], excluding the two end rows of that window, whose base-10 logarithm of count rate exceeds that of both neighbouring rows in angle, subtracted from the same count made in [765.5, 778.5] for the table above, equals 0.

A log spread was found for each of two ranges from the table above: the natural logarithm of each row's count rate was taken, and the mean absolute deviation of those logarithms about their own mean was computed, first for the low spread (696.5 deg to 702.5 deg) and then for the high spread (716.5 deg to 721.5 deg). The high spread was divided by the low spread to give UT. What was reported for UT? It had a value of 2.6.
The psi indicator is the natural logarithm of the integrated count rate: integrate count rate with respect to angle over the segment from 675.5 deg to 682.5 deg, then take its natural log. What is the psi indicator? 2.9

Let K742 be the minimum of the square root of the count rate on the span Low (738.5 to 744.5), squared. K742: 1.9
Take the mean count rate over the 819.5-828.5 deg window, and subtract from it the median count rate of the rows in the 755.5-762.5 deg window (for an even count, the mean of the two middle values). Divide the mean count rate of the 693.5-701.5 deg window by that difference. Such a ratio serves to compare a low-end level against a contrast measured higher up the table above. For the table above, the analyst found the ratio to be -4.3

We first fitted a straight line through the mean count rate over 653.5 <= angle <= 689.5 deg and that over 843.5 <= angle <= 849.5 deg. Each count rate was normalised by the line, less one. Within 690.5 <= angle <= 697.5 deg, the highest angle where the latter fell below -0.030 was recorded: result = 696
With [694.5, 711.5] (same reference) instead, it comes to 696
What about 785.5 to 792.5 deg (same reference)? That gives 791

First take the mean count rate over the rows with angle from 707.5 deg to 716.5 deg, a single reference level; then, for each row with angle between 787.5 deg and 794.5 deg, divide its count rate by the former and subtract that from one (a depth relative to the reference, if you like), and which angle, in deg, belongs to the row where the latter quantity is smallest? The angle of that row 794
